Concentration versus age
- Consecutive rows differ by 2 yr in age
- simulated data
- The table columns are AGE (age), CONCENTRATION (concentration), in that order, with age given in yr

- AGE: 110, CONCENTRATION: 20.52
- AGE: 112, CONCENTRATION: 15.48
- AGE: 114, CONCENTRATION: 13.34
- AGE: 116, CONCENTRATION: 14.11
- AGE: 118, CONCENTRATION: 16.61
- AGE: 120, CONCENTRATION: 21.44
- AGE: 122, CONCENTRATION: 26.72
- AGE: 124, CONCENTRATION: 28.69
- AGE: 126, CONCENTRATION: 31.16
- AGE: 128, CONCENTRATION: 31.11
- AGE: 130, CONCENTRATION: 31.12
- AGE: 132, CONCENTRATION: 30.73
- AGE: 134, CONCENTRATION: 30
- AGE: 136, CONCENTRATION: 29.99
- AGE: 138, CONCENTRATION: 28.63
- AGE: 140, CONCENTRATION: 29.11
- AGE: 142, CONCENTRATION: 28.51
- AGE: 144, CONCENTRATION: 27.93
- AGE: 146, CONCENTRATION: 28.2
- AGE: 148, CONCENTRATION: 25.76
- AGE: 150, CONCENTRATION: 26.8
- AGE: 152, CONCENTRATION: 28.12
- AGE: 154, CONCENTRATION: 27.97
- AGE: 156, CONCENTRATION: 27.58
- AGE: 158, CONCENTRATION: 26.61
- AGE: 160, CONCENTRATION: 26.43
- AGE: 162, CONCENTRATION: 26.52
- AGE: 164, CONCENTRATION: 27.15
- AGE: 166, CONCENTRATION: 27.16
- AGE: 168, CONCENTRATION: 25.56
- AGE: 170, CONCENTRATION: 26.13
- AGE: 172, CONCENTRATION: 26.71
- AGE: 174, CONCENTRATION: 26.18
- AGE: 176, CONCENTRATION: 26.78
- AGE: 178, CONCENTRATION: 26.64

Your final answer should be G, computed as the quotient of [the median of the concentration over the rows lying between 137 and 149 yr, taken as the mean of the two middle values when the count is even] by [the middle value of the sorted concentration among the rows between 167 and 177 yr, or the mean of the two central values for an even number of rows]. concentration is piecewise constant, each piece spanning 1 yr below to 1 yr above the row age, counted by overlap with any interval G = 1.08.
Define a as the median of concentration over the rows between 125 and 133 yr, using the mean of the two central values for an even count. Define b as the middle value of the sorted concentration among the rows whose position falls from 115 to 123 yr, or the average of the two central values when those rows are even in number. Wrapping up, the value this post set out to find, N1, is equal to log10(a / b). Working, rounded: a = 31.1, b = 19.0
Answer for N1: 0.21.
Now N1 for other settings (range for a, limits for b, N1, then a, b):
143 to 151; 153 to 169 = 0.01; 27.4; 26.9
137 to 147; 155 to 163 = 0.03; 28.5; 26.6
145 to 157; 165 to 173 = 0.02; 27.8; 26.4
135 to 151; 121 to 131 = -0.04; 28.4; 31.1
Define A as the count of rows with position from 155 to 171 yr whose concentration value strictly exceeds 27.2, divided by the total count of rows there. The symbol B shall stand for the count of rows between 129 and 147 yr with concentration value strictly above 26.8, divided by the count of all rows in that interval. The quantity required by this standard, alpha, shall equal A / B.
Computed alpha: 0.1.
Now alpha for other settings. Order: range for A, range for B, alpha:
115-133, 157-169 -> 1.7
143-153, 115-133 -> 1.1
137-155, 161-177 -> 3.1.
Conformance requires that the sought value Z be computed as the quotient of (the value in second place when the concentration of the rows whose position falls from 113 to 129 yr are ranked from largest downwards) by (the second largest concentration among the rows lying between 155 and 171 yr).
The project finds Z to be 1.1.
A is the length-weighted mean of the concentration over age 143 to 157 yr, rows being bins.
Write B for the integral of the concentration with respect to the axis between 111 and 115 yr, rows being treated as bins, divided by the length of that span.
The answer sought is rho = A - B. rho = 13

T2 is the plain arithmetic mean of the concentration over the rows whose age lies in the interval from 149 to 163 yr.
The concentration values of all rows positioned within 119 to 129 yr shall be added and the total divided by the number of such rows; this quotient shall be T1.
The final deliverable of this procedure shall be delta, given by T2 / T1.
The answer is 0.98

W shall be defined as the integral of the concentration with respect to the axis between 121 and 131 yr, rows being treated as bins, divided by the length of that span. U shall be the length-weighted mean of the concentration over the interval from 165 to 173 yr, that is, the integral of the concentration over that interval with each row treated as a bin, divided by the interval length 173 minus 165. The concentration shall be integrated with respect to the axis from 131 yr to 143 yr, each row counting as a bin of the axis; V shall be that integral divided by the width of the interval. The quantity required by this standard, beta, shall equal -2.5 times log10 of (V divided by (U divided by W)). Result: -3.80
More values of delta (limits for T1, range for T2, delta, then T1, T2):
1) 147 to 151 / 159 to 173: 1.01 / 26.3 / 27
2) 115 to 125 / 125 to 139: 1.41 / 21.5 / 30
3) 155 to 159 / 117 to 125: 0.86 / 27.1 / 23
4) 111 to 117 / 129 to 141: 2.09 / 14.3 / 30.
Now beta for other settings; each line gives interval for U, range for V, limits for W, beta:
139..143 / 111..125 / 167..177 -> -3.12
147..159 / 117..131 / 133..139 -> -3.66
